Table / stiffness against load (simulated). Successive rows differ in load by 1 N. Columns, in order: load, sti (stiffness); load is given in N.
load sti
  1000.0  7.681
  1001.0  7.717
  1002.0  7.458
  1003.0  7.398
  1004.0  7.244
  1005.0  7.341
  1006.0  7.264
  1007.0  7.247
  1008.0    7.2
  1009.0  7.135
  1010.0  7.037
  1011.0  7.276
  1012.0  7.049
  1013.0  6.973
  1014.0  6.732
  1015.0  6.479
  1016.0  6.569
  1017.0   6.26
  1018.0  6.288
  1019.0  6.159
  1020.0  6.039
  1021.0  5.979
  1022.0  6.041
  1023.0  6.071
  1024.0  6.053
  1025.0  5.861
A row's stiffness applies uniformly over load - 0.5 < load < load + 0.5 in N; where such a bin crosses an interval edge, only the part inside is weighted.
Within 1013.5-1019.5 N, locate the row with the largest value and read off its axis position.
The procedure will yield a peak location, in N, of 1014.0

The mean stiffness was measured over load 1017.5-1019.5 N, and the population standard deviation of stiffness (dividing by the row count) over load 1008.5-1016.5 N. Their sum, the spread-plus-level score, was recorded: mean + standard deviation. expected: 6.49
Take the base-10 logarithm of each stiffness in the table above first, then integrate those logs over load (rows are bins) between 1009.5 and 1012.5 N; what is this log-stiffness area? 2.56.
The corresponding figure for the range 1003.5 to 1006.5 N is 2.59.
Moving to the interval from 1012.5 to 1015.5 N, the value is 2.48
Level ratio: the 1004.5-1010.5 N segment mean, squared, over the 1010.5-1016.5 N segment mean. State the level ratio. 7.58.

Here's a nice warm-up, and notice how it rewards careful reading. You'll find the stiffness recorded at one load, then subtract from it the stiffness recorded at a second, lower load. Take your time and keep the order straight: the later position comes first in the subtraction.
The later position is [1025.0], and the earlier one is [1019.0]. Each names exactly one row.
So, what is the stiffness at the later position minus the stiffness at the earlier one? -0.30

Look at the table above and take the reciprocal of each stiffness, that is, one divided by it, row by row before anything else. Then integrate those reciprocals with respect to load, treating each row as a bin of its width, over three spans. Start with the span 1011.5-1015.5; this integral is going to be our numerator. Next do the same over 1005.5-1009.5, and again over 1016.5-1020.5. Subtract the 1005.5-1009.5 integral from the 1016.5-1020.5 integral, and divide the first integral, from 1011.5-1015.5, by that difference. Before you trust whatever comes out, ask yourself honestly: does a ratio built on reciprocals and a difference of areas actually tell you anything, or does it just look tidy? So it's 6.4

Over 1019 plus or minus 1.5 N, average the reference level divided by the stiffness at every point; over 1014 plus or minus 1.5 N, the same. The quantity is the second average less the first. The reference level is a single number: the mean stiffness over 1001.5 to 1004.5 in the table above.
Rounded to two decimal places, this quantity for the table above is -0.10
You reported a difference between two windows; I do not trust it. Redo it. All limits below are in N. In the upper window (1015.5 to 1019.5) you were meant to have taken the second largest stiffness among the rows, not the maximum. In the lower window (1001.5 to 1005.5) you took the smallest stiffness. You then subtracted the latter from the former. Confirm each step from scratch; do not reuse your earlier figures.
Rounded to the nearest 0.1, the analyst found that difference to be -1.0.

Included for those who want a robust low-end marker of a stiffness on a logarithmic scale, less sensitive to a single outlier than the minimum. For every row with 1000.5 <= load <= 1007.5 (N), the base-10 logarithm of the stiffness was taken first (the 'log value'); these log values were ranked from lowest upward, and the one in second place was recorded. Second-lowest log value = 0.86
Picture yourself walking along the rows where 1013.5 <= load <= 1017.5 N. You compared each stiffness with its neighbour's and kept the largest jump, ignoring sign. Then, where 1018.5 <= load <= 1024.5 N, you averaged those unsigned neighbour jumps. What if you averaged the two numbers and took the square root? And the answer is 0.428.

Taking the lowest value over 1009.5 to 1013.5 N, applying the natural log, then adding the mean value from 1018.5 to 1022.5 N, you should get 8.0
